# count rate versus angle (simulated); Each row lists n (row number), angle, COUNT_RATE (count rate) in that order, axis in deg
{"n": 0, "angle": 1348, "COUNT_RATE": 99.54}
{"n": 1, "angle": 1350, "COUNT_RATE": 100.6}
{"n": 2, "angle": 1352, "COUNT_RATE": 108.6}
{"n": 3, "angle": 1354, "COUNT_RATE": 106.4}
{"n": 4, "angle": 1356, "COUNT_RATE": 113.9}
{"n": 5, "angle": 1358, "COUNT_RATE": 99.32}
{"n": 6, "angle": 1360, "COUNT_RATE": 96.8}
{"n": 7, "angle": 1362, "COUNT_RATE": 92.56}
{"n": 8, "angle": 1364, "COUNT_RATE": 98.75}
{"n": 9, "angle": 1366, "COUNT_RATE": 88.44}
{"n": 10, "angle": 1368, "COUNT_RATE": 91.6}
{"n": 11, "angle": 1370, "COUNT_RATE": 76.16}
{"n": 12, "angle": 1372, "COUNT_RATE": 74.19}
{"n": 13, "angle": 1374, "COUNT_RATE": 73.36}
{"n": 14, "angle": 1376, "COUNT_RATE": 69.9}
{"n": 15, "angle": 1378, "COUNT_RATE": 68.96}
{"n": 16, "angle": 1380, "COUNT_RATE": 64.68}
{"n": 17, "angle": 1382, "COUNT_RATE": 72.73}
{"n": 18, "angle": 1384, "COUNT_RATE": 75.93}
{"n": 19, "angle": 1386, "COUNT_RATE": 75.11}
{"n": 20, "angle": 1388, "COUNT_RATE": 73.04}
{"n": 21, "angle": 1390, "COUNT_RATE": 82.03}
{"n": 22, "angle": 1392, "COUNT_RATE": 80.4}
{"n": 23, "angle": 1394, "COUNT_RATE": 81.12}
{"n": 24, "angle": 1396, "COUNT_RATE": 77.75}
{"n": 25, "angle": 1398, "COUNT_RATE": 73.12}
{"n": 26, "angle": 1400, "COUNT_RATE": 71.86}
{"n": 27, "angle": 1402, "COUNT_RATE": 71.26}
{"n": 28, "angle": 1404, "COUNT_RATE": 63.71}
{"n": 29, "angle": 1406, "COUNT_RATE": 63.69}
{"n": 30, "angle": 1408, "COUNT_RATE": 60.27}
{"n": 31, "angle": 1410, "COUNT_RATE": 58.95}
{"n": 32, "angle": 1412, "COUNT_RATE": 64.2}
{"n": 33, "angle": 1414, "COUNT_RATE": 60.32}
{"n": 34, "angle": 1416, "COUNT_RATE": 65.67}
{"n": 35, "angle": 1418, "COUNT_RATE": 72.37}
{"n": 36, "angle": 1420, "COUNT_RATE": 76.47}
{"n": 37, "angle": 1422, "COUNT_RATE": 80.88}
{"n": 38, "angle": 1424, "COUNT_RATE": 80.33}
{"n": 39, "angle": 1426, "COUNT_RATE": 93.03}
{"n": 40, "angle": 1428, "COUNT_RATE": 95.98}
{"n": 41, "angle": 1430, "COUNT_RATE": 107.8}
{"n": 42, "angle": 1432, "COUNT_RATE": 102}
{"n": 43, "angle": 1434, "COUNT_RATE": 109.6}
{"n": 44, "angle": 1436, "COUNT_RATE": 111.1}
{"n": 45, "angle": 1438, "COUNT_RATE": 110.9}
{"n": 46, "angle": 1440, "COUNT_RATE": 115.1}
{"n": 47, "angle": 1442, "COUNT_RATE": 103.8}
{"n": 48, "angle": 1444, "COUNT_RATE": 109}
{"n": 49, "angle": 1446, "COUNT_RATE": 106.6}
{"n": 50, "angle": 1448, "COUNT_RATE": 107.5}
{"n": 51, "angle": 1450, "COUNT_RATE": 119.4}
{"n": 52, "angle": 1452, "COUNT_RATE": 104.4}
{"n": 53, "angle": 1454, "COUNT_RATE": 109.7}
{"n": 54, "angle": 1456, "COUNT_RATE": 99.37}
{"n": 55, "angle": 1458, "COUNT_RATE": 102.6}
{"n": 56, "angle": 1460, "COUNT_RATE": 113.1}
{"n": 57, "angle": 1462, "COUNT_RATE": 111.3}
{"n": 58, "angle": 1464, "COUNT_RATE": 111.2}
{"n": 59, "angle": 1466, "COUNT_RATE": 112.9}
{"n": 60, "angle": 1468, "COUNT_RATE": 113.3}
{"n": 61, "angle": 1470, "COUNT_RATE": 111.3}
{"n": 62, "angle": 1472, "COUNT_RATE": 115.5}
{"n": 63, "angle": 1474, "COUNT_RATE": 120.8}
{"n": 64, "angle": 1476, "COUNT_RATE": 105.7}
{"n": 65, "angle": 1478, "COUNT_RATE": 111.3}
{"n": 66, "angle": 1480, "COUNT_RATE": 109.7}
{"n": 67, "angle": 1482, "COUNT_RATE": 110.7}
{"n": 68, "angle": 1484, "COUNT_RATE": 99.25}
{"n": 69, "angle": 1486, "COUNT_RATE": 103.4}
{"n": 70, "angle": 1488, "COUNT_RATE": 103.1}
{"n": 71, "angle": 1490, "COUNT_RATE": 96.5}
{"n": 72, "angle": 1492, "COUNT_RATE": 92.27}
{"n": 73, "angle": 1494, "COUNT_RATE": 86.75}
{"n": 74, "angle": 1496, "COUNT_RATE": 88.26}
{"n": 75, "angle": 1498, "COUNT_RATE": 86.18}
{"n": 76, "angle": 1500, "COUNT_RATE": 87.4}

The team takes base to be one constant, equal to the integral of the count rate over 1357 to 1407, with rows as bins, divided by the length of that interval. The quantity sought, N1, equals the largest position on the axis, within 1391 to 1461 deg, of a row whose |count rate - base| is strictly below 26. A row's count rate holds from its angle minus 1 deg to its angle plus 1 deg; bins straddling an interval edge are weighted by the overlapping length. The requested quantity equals 1458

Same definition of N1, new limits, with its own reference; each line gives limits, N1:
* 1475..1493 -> 1492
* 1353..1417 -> 1416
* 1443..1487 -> 1486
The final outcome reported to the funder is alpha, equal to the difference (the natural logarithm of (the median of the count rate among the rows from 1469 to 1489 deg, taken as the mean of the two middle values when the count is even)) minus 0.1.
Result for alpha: 4.60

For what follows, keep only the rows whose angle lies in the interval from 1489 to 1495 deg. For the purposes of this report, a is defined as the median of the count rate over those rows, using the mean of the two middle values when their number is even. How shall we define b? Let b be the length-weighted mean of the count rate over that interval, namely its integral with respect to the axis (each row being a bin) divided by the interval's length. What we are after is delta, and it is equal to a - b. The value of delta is 0.4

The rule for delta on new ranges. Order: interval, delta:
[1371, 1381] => -0.3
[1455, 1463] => 0.4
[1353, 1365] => -2.3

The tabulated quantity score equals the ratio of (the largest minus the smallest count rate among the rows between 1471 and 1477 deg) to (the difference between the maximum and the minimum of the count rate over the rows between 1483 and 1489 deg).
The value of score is 3.6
